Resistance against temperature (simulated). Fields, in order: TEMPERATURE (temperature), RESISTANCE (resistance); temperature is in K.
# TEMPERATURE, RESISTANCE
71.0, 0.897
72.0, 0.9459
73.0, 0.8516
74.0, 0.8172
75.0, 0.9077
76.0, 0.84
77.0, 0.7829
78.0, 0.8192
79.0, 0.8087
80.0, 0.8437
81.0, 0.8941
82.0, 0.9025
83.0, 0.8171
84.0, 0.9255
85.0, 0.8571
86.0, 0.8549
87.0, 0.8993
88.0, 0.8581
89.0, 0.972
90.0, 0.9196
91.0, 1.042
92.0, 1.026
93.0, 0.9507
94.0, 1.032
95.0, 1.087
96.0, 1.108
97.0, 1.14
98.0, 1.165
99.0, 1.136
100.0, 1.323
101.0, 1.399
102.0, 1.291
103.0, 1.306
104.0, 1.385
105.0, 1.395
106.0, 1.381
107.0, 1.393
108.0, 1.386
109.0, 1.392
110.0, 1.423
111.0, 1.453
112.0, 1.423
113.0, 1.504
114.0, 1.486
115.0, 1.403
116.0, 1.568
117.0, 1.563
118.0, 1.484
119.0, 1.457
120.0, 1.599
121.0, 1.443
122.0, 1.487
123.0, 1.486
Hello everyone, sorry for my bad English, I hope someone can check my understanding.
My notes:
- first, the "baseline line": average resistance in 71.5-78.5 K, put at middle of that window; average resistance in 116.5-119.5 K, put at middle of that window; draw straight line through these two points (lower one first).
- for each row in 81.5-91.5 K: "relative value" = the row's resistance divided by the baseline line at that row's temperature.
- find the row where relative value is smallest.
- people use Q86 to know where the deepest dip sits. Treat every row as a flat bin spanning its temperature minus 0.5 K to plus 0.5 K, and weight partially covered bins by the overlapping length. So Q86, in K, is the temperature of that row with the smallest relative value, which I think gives 88.0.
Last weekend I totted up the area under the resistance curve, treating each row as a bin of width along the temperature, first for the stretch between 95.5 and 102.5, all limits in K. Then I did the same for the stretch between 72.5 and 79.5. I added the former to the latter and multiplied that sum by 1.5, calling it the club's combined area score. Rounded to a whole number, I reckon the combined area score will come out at 22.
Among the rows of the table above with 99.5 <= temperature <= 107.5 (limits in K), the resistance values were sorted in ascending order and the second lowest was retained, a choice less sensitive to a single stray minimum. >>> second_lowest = 1.306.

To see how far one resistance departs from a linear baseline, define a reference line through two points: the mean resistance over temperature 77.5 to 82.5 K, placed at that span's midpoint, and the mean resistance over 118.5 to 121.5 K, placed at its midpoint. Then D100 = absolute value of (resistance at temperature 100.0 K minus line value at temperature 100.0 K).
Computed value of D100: 0.15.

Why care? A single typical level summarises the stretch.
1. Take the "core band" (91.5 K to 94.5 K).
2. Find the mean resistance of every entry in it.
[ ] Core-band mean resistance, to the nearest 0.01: 1.00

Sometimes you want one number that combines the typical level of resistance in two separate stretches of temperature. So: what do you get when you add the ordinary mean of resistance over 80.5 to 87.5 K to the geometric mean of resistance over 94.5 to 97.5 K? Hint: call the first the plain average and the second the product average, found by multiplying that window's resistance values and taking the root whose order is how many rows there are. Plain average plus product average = 2.0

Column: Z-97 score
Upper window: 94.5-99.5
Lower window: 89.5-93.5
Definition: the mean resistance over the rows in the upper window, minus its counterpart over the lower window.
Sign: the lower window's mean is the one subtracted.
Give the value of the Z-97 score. 0.1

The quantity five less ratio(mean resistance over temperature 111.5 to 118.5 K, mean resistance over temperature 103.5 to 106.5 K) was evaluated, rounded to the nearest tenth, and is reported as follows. 3.9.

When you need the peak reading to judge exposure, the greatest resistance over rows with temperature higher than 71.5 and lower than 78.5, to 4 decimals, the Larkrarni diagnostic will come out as 0.9459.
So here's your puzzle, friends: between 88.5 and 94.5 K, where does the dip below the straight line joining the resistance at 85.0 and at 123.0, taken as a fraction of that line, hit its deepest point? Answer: 93.0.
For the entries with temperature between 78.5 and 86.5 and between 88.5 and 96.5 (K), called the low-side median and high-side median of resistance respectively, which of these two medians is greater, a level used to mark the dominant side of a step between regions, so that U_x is 1.03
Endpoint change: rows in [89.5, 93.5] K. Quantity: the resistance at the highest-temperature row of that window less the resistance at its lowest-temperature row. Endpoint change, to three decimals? 0.031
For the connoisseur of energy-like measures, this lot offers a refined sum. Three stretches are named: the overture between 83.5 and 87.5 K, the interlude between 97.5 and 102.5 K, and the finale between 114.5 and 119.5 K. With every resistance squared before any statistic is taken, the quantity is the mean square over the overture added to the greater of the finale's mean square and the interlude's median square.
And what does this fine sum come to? 3.0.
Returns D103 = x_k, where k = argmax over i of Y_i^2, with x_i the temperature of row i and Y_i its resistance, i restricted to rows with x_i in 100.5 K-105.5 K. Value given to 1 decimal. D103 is 101.0 K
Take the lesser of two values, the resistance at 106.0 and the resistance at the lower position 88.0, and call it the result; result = 0.86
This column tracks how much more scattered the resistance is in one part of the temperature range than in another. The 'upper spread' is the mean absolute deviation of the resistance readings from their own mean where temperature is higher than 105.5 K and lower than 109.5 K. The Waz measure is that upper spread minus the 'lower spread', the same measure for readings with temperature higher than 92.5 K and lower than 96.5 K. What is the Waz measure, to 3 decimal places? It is -0.049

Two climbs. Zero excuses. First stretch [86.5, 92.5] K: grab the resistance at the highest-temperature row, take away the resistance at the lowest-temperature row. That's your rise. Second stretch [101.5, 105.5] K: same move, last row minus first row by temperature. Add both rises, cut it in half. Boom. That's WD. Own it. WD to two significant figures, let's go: 0.12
